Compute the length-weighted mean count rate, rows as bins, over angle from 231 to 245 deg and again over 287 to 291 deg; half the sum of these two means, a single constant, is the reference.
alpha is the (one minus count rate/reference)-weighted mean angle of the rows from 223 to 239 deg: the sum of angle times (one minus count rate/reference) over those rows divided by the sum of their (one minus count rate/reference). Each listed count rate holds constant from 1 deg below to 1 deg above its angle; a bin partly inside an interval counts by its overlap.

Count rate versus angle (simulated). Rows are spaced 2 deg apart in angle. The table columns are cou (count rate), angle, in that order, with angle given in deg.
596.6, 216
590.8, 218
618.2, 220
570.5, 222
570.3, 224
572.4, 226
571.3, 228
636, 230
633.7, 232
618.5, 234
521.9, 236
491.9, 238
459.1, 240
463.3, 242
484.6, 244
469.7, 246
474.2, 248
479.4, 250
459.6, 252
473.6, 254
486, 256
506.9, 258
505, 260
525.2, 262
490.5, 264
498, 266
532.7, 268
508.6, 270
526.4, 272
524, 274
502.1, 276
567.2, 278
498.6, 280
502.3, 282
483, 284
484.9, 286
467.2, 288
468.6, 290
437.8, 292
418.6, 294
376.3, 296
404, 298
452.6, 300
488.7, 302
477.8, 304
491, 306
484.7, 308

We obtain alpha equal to 230.0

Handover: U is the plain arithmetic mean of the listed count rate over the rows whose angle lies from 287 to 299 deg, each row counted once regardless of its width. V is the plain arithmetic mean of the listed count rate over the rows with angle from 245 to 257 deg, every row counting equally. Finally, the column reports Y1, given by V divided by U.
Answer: 1.10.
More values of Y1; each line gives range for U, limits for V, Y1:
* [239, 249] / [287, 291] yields 1.00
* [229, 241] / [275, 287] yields 0.90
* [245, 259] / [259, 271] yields 1.07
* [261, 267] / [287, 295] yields 0.89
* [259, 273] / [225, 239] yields 1.13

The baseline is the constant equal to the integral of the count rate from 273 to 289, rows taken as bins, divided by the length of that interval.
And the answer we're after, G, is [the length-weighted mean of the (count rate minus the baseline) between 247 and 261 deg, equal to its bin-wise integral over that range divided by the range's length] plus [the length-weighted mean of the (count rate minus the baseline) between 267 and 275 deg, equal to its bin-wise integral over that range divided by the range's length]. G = -1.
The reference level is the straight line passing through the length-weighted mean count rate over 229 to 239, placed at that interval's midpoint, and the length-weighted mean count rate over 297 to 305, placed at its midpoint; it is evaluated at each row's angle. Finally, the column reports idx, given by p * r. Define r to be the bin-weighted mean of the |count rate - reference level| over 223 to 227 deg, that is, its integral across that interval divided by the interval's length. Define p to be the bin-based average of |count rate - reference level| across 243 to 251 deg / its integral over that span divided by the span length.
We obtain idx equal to 2044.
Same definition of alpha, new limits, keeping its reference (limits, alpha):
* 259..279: 271.9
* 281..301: 294.7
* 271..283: 276.1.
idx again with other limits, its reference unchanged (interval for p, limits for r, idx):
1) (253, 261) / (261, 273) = 725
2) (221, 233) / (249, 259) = 2089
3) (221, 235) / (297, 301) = 1069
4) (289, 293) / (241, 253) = 1788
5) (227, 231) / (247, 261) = 2041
